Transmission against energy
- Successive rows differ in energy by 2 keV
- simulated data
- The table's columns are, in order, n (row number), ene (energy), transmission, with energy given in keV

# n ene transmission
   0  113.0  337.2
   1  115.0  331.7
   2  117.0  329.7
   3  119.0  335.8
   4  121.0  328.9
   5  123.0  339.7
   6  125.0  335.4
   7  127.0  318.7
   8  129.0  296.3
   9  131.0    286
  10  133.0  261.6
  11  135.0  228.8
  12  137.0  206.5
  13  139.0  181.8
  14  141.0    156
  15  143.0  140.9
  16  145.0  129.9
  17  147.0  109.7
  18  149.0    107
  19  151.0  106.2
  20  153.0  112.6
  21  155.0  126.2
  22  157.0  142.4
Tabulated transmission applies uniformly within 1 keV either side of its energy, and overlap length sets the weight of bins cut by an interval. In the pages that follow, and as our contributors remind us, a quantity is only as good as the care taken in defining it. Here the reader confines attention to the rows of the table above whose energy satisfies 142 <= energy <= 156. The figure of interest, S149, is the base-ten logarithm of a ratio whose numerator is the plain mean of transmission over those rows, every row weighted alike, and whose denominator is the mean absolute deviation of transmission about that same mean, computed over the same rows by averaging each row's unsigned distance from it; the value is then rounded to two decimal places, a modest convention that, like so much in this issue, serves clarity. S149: 1.01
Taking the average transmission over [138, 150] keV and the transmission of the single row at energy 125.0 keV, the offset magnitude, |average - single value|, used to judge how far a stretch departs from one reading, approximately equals 198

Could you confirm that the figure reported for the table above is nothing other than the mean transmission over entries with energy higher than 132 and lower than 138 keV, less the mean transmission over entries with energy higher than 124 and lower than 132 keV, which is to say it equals -77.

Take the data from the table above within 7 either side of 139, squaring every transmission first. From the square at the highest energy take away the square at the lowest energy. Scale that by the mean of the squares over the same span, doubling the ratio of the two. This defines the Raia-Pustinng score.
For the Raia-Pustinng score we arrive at -2.8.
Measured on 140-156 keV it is -1.1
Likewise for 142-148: -1.0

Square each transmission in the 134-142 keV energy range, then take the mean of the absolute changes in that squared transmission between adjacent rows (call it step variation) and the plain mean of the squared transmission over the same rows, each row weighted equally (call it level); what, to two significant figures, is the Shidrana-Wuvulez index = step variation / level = 0.25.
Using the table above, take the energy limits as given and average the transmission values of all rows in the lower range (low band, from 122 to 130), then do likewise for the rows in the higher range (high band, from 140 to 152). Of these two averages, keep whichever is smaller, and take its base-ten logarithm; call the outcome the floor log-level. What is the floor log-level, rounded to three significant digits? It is 2.10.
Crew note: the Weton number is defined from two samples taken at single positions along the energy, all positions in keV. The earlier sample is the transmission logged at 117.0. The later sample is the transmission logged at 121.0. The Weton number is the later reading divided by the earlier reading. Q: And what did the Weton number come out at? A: 1.0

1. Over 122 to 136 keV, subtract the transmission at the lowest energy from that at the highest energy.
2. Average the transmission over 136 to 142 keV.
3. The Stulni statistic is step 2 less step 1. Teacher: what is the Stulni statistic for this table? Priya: 292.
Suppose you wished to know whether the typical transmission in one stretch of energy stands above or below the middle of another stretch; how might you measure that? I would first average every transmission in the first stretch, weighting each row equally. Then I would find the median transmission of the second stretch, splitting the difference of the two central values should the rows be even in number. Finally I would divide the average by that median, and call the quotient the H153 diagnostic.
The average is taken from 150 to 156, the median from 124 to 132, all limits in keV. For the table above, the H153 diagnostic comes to 0.37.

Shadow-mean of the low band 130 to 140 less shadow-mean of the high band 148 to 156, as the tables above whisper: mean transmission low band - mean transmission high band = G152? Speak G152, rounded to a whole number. 120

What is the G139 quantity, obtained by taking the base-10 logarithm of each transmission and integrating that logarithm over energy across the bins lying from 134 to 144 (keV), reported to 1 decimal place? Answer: 22.6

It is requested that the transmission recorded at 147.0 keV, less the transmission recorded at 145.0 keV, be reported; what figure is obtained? -20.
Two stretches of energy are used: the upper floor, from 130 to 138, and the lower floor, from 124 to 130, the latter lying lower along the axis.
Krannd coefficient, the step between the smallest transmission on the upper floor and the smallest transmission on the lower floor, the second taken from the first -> -90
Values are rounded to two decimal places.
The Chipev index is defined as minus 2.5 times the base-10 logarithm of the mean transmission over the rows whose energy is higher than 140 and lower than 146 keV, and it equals -5.38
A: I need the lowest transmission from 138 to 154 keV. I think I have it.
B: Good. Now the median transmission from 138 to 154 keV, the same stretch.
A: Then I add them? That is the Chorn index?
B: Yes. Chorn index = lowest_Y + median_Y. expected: 227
